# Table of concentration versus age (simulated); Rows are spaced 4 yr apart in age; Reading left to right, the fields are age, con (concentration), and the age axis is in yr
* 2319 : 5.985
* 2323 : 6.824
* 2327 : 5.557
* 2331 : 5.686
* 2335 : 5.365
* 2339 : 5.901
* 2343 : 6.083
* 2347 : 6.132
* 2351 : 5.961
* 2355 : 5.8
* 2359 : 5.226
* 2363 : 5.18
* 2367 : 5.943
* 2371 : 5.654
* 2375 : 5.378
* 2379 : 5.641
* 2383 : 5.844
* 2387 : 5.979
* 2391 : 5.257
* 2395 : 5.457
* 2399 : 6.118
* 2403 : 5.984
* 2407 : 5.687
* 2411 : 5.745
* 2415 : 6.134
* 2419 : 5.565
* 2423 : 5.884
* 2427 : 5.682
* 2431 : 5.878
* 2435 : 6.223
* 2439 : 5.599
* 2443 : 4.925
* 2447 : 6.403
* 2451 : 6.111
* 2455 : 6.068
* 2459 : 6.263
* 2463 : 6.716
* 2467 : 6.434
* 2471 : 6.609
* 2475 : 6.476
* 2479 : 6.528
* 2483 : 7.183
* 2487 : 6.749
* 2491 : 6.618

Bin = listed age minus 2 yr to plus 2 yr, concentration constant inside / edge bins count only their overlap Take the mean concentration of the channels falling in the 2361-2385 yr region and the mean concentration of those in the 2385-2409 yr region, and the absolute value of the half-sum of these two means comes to 5.7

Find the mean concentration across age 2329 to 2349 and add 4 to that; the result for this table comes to 9.8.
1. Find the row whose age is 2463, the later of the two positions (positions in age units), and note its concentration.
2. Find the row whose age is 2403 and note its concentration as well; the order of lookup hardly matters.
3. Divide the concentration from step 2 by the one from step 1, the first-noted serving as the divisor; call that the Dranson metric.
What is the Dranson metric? 0.89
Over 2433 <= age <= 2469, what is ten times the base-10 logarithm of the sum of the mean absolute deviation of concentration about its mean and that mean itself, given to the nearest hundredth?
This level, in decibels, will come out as 8.10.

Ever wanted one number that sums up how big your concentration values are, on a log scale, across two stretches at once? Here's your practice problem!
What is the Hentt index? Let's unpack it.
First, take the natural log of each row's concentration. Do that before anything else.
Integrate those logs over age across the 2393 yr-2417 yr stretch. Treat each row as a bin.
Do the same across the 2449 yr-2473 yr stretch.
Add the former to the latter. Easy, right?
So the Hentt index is 86.8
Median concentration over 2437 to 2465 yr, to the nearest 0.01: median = 6.11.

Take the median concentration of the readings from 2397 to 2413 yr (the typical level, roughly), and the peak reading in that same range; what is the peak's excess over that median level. 0.25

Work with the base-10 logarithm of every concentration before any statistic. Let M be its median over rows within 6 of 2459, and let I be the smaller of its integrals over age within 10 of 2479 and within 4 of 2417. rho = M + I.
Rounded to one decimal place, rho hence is 6.9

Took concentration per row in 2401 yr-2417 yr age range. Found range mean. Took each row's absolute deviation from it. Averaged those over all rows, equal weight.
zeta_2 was 0.17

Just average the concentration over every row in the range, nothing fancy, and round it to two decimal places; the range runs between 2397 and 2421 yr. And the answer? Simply 5.87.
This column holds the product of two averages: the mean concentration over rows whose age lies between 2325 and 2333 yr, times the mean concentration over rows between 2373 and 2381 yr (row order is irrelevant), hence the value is 31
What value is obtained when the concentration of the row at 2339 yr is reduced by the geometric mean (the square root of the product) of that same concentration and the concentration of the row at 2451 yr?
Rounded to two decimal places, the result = -0.10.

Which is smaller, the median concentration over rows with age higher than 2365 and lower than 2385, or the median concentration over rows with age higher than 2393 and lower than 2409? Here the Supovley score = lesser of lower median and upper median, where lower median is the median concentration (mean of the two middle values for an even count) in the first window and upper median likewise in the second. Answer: 5.65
